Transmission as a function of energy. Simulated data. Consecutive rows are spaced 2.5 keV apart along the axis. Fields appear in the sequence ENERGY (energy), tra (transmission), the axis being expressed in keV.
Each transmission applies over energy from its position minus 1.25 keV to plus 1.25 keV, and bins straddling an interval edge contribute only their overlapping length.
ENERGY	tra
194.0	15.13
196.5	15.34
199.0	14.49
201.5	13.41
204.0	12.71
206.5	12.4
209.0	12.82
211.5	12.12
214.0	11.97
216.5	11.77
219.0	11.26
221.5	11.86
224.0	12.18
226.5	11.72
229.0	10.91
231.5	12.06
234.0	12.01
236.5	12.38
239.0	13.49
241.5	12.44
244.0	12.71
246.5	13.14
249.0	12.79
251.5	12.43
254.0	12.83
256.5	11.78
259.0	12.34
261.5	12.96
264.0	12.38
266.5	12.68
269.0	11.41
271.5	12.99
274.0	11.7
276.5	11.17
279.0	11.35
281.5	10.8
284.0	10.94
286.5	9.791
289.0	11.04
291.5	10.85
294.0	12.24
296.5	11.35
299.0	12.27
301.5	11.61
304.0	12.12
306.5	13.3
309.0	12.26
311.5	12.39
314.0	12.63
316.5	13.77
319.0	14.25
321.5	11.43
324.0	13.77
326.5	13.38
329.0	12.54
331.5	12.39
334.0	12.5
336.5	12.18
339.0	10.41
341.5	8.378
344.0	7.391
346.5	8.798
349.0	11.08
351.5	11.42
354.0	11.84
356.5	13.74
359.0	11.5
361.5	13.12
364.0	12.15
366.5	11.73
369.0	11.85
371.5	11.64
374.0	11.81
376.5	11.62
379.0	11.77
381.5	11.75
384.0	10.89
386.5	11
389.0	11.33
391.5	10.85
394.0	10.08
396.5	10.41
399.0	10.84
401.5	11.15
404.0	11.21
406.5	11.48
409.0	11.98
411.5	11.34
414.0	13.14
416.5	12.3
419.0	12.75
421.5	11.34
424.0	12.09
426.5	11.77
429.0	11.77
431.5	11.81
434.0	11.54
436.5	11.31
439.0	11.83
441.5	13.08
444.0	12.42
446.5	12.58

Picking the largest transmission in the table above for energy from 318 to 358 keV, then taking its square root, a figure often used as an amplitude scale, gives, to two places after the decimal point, 3.77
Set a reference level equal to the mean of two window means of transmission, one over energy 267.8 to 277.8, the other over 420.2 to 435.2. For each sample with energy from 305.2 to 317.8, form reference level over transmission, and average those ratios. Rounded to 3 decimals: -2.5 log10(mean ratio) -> 0.095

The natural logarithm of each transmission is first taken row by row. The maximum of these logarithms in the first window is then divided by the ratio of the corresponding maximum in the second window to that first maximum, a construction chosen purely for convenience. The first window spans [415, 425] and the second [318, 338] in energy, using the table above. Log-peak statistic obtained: 2.4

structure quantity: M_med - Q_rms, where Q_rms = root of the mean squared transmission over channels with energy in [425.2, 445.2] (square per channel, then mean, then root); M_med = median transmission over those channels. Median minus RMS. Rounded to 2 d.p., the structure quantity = -0.16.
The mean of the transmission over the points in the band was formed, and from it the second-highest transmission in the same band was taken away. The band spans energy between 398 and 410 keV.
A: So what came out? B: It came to -0.15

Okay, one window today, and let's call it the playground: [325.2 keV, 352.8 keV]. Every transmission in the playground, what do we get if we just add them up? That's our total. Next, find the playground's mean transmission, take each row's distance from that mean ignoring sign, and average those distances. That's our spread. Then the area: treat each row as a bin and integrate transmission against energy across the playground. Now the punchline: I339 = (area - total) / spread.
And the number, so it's 113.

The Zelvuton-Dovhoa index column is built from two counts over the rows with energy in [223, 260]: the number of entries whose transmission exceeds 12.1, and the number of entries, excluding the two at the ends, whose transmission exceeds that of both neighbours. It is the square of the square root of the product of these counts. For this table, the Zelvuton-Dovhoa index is 40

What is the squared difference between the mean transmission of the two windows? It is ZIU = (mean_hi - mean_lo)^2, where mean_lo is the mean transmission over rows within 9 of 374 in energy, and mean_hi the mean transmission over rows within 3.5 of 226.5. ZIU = 0.02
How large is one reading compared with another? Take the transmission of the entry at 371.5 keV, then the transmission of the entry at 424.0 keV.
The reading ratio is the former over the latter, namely 0.96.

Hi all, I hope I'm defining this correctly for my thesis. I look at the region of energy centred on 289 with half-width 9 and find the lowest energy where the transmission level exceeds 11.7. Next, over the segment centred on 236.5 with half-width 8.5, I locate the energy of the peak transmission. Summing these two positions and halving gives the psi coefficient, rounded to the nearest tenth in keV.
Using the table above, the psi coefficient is 266.5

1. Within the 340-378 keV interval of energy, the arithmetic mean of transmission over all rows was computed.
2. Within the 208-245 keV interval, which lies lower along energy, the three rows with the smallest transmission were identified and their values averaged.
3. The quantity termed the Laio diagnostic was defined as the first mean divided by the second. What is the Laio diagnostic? 0.99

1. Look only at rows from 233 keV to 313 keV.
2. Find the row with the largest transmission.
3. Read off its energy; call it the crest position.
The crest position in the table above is 239.0 keV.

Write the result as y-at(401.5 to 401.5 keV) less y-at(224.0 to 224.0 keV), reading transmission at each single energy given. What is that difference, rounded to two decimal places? -1.03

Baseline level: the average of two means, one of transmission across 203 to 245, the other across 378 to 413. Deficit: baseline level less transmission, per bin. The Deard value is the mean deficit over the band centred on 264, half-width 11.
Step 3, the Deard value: -0.7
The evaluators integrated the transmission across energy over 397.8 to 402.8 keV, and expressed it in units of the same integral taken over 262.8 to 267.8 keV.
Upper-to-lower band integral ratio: 0.88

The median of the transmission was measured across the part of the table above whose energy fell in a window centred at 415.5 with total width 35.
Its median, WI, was 11.8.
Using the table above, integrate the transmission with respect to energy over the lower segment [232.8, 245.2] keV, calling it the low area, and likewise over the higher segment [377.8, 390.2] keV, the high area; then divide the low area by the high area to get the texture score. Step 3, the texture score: 1.11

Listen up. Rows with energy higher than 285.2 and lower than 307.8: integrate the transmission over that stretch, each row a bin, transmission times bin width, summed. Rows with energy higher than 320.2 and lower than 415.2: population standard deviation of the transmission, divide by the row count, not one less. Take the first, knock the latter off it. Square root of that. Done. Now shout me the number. 16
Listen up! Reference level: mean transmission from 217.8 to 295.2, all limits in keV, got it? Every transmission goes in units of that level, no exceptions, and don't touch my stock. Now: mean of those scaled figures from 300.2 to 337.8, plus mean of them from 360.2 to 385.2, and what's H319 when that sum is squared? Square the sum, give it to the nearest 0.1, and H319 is 4.2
